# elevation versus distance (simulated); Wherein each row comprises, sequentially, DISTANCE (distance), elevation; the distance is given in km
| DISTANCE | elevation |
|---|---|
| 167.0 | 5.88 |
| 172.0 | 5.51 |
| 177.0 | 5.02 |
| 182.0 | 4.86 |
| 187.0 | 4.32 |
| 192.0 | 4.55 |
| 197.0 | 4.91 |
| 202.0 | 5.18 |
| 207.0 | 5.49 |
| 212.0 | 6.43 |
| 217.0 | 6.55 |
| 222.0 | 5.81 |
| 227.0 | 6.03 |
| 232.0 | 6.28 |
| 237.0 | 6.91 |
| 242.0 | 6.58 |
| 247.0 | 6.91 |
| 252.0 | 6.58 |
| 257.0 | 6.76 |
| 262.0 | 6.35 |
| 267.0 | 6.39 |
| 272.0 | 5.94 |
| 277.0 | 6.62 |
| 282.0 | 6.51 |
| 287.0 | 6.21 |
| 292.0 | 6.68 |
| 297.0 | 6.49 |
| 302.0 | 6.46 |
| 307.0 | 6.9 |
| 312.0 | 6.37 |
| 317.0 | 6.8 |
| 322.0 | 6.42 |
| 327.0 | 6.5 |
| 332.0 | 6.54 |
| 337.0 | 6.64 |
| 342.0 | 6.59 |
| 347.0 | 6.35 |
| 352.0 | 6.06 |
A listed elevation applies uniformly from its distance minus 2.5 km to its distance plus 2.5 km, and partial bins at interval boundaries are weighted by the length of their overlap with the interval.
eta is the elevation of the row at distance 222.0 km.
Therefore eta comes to 5.81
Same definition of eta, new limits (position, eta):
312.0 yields 6.37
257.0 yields 6.76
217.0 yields 6.55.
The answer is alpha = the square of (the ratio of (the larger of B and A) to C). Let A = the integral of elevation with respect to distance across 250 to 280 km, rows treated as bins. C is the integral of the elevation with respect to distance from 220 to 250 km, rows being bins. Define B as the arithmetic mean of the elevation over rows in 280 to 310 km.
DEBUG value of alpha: 1.00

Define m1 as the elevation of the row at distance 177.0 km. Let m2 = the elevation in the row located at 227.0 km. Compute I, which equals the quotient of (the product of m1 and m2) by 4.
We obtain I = 7.6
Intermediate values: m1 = 5.02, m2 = 6.03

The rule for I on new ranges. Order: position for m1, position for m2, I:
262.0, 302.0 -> 10.3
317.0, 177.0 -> 8.5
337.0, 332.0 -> 10.9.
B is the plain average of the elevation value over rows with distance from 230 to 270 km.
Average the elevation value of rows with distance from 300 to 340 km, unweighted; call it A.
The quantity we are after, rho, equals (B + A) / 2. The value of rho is 6.6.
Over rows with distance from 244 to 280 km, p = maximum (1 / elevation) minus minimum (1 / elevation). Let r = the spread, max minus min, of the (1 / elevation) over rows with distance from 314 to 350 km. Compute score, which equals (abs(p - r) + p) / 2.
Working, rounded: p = 0.0236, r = 0.010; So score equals 0.018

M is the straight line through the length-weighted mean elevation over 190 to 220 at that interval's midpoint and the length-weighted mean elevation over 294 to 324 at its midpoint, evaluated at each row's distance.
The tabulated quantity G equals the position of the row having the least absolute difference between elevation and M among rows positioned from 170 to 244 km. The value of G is 207.0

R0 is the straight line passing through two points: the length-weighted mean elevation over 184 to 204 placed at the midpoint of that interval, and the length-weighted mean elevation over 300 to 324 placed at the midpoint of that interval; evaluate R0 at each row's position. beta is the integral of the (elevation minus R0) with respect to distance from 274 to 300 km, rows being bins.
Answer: 8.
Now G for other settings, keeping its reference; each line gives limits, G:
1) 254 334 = 297.0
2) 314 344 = 317.0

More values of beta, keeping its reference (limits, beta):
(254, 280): 14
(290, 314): 3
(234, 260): 30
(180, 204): 1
